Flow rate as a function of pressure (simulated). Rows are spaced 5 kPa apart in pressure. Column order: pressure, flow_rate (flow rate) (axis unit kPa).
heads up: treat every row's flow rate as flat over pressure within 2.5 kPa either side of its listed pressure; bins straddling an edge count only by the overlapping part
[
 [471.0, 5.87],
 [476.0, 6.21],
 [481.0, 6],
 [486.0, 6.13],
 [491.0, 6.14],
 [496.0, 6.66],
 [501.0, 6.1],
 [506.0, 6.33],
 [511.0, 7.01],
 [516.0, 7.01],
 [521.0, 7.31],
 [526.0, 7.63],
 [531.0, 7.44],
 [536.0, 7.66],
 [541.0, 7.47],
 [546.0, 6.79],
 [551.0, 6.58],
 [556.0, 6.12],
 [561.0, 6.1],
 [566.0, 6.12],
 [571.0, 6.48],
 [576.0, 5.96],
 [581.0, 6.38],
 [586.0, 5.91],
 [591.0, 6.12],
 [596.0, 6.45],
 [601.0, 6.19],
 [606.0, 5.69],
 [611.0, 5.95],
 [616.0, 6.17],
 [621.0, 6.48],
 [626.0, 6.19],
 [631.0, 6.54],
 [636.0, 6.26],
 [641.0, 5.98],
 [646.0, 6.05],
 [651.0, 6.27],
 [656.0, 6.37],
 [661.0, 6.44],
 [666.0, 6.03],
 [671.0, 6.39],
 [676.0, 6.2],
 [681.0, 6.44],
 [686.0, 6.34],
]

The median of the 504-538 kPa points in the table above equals 7.3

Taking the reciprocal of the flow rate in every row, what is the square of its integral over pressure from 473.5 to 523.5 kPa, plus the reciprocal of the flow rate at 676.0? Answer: 60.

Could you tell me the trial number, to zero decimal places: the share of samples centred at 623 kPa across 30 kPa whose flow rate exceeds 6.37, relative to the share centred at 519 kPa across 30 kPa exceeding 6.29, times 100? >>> 33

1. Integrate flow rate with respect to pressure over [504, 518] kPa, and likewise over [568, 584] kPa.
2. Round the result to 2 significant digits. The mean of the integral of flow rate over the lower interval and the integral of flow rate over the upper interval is 98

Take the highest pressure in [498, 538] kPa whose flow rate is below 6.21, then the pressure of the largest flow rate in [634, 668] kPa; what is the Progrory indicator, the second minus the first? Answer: 160 kPa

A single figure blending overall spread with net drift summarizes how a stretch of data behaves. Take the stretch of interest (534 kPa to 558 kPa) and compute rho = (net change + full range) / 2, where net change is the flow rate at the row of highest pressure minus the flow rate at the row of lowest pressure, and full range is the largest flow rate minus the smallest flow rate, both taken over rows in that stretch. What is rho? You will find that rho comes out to 0.00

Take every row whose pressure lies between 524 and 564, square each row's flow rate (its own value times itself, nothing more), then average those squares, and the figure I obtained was 49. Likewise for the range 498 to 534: 49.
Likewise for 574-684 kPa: 39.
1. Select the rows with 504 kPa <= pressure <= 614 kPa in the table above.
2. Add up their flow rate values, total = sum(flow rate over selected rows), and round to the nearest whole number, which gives 145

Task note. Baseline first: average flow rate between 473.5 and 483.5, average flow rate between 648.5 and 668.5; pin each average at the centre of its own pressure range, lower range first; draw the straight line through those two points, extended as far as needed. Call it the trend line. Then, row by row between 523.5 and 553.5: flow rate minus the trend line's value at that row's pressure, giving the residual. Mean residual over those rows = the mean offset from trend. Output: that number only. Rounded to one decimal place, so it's 1.1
